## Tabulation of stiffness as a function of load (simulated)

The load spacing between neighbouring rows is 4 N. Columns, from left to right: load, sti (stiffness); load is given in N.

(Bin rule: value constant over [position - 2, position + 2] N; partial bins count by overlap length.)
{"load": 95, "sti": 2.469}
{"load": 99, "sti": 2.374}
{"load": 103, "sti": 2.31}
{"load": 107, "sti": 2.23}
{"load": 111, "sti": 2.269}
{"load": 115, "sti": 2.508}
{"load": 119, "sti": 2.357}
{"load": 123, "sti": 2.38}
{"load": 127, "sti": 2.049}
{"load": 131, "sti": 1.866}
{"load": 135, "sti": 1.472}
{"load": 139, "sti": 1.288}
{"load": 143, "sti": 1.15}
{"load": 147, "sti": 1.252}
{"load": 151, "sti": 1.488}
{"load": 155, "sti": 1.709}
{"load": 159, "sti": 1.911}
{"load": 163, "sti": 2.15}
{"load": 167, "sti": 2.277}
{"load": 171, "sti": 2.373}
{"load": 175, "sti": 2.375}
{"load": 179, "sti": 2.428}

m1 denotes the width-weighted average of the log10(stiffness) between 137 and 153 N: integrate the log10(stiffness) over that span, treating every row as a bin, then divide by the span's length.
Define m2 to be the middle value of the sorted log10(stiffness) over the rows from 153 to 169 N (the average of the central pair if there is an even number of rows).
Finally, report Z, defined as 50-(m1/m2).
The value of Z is 49.6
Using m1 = 0.11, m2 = 0.307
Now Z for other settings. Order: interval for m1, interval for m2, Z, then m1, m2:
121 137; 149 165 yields 48.9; 0.28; 0.257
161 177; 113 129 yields 49.0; 0.36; 0.374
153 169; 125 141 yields 48.6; 0.30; 0.219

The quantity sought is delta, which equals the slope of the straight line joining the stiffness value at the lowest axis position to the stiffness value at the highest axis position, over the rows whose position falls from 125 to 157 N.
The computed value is -0.012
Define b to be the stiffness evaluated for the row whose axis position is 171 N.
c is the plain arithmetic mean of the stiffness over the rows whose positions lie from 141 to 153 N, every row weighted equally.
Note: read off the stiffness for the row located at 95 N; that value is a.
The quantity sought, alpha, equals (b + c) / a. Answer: 1.5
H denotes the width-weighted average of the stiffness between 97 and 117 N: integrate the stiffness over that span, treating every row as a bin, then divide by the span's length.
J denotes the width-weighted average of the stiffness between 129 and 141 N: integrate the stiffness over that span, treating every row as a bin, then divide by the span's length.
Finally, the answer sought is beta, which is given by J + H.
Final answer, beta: 3.9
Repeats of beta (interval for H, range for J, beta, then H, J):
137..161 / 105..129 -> 3.8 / 1.47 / 2.3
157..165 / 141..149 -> 3.2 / 2.03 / 1.2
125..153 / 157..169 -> 3.6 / 1.51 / 2.1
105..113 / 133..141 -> 3.6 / 2.25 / 1.4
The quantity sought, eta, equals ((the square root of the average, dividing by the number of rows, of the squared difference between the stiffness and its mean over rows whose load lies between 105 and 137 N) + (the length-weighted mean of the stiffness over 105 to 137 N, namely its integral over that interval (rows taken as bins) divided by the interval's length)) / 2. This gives 1.23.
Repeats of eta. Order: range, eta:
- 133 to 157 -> 0.79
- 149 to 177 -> 1.18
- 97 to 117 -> 1.22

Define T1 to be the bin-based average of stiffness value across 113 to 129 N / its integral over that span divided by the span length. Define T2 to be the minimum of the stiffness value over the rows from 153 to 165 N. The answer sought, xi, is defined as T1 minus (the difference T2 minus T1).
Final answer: 2.9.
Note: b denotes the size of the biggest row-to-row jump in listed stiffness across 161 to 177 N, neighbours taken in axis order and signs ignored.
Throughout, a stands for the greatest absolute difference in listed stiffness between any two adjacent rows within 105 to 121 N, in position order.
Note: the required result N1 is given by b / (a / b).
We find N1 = 0.07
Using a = 0.24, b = 0.13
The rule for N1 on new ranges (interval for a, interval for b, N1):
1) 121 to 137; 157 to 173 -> 0.14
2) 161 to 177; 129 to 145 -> 1.22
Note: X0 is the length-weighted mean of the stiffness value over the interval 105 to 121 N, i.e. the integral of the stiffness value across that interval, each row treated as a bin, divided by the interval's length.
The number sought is 2.3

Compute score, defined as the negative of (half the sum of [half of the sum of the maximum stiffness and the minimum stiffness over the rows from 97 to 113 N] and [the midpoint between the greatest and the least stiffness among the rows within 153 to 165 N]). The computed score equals -2.1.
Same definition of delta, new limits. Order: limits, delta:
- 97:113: -0.009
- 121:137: -0.076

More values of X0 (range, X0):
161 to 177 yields 2.3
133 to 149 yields 1.3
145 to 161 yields 1.6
